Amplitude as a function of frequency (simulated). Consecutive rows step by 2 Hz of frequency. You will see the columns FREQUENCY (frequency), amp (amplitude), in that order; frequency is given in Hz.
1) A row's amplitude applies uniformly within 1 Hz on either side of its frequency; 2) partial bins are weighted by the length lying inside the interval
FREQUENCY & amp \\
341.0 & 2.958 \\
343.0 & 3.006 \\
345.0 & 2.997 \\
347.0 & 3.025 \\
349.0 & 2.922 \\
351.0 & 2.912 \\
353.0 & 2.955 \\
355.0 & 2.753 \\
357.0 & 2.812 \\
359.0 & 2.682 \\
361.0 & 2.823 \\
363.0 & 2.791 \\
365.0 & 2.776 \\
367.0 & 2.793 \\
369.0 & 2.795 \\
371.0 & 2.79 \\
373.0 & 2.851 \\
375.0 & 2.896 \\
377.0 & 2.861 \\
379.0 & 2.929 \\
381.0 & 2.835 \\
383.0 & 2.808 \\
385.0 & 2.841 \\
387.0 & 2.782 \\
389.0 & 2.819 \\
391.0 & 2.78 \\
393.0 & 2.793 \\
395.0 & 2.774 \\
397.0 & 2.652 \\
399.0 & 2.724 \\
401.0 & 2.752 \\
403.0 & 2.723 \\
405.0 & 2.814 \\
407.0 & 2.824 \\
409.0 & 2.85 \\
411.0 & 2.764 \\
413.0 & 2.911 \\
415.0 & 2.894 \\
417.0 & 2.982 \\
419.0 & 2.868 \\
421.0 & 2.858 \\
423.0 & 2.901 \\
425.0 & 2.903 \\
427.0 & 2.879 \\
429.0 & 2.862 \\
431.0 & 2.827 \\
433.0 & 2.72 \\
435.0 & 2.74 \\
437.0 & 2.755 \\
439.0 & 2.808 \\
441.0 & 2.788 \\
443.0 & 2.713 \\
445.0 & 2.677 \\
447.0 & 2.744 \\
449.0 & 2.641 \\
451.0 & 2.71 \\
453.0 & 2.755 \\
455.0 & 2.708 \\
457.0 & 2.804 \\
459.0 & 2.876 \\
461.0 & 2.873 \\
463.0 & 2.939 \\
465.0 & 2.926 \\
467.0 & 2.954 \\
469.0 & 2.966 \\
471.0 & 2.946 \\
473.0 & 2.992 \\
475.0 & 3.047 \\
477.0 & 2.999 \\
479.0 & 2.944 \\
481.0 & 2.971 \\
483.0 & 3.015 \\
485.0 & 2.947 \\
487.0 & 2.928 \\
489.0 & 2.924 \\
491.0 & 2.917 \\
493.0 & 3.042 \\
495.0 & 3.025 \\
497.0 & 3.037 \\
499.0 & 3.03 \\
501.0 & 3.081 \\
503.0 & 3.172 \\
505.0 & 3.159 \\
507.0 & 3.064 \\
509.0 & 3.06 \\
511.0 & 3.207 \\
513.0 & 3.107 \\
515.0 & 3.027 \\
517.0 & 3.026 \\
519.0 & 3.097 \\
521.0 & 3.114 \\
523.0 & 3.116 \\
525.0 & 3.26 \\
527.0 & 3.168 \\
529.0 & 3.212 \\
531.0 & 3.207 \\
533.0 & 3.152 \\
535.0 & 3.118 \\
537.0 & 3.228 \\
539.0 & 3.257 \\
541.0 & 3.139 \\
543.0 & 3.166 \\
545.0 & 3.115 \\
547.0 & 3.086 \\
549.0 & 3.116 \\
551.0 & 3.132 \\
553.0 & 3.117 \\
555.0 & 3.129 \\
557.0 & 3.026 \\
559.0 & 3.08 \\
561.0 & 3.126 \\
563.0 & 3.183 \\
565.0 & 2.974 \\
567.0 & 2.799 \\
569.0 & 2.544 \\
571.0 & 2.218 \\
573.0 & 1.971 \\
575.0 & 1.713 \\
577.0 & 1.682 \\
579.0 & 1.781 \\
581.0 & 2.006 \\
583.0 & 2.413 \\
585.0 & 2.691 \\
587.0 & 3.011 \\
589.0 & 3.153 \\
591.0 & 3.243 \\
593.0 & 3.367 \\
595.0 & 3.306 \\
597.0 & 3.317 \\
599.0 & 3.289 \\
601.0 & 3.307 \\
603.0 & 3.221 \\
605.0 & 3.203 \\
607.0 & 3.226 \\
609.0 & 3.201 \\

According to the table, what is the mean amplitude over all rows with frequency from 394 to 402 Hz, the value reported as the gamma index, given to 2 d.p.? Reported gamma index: 2.73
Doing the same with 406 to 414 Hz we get 2.84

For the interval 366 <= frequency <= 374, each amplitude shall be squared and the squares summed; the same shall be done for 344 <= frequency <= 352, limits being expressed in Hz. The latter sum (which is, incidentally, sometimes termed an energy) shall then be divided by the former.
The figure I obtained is 1.1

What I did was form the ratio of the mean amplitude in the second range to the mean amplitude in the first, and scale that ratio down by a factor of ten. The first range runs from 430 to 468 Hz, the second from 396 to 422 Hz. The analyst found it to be 0.1011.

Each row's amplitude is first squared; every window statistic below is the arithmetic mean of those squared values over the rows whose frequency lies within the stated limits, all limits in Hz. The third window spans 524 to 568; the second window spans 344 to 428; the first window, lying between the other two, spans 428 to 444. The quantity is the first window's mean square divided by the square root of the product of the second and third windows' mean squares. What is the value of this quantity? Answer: 0.87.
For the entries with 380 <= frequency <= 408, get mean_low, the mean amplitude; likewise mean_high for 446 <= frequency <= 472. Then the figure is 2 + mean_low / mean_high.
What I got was 2.981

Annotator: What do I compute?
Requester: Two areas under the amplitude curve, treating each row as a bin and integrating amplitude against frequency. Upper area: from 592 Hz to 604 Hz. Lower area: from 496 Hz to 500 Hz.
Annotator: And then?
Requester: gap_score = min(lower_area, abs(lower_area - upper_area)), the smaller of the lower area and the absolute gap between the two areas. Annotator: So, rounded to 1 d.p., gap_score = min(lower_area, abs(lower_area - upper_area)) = 12.1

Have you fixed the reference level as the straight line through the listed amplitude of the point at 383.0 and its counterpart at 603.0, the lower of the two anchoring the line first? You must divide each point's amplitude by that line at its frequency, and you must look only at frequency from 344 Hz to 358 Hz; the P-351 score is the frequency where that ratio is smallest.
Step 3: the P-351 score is 355.0 Hz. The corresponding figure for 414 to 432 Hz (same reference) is 431.0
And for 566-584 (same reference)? 577.0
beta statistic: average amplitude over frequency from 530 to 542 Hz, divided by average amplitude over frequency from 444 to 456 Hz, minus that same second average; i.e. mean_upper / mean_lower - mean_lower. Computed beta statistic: -1.53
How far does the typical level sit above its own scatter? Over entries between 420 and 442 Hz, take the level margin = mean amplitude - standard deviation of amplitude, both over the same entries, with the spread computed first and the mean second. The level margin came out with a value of 2.76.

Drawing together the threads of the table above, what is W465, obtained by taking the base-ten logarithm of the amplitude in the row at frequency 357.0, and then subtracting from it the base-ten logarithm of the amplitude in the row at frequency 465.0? -0.0173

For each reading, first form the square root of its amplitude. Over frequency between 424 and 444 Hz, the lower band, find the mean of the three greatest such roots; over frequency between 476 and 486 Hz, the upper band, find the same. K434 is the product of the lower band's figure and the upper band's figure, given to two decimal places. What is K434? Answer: 2.94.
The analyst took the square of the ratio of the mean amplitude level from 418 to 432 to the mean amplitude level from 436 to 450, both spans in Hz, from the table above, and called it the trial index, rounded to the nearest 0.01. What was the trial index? 1.10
